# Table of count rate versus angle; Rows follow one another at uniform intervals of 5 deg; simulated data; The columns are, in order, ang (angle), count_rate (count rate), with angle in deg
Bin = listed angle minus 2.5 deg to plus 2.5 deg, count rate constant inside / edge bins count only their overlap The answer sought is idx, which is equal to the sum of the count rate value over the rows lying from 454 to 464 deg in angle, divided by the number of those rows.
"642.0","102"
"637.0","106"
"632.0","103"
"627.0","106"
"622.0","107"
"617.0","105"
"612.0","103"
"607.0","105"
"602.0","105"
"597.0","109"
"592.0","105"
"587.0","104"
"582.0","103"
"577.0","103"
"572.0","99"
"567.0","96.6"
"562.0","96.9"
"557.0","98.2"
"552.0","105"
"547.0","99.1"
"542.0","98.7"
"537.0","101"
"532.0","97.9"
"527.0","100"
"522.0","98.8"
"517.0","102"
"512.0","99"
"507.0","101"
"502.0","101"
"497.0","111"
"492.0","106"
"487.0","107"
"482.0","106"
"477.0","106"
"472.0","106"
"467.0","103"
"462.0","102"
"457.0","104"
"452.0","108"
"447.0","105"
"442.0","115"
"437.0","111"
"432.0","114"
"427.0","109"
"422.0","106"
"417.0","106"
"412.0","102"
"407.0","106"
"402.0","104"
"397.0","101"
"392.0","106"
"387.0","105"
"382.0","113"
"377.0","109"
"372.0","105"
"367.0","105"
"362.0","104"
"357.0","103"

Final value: 103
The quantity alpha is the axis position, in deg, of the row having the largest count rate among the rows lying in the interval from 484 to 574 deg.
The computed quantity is 497.0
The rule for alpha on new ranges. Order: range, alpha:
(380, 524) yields 442.0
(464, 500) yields 497.0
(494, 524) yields 497.0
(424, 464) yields 442.0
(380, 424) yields 382.0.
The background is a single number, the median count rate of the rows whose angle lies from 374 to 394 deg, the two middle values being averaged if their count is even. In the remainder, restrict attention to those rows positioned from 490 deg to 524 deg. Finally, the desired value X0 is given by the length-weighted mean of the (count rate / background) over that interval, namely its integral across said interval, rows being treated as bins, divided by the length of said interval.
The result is 0.96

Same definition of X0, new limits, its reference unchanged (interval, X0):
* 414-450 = 1.02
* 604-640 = 0.98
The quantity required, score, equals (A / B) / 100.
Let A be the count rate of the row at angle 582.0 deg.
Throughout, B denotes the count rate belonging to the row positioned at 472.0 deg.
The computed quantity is 0.0097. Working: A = 103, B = 106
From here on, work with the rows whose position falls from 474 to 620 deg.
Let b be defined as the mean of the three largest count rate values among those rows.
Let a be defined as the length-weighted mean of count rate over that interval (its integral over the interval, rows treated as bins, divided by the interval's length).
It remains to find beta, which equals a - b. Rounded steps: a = 103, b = 109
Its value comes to -6.5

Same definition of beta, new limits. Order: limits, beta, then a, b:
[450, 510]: -3.7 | 105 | 109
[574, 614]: -1.8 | 105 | 106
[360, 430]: -4.5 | 106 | 110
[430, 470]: -5.7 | 108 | 113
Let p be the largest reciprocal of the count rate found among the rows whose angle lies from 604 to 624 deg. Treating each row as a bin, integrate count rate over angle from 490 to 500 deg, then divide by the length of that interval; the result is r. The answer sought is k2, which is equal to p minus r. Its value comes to -108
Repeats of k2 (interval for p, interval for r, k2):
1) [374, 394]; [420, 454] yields -110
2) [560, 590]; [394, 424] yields -104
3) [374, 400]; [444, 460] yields -106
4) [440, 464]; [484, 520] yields -104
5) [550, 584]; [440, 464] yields -107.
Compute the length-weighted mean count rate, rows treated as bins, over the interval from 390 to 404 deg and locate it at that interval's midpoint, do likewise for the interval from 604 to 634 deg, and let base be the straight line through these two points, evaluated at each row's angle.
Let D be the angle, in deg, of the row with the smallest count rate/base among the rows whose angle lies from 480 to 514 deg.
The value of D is 512.0 deg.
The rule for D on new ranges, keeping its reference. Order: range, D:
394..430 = 397.0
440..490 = 462.0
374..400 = 397.0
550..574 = 567.0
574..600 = 582.0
